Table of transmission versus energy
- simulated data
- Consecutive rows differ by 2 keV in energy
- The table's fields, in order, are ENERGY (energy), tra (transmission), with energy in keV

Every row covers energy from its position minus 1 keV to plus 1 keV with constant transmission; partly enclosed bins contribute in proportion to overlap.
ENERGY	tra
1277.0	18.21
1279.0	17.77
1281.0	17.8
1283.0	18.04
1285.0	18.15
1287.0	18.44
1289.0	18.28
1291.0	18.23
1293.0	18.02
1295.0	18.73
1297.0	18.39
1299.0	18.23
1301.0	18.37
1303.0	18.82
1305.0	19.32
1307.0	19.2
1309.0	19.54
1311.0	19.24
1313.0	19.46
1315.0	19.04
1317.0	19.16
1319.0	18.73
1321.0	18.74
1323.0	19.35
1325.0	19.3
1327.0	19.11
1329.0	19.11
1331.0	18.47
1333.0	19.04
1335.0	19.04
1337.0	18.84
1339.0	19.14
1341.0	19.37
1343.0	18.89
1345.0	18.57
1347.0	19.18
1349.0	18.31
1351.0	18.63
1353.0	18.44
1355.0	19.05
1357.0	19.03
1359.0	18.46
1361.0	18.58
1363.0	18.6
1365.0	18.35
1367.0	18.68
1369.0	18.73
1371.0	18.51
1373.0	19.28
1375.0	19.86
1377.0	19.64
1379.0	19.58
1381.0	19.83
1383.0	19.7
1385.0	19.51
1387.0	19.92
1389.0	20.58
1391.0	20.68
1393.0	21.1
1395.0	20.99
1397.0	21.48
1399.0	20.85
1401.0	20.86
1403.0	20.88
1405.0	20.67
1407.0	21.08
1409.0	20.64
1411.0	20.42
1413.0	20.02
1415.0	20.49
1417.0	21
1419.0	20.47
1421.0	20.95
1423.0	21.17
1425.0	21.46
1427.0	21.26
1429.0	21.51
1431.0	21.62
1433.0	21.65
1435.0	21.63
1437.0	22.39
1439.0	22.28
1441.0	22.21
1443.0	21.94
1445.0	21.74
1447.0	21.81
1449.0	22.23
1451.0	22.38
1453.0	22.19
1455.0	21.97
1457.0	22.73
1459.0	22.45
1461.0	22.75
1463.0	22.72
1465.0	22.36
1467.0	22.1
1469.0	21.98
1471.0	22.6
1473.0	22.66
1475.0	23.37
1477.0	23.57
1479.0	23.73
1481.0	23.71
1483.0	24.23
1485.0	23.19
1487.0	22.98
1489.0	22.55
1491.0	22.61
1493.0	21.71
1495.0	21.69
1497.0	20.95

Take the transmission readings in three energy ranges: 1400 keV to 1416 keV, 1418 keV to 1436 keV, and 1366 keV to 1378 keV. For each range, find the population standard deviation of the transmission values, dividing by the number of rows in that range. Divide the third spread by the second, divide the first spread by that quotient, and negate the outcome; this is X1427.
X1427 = -0.22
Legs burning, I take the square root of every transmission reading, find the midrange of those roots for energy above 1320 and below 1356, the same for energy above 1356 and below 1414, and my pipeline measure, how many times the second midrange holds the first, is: 1.03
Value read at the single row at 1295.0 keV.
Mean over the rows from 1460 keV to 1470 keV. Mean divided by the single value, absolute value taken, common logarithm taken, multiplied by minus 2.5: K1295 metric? -0.19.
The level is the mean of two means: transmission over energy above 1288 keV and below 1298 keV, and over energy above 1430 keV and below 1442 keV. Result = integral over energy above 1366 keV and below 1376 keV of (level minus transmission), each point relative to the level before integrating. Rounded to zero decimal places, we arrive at 11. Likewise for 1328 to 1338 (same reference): 12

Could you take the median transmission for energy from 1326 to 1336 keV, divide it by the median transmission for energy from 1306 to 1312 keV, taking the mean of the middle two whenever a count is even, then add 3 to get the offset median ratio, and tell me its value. 3.99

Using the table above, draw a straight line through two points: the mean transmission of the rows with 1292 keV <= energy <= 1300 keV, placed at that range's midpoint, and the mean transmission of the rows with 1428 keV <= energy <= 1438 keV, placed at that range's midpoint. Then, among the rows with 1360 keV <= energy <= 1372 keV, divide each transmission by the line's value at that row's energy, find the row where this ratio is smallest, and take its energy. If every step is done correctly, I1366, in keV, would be 1365.0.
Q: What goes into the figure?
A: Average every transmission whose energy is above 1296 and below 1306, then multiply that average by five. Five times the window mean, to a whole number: 93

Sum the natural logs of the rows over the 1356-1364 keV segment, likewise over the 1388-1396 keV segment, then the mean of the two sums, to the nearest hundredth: 11.93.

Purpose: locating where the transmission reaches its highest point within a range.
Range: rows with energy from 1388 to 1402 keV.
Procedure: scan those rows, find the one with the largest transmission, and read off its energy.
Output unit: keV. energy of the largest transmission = 1397.0 keV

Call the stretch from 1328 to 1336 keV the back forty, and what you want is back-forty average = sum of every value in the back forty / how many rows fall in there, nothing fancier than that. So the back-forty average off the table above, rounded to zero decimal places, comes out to 19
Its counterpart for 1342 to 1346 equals 19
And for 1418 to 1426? 21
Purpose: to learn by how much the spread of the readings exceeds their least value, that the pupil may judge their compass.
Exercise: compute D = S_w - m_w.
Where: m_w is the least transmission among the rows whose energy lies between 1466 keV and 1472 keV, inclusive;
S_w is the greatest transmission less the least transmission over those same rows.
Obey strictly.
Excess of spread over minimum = -21.4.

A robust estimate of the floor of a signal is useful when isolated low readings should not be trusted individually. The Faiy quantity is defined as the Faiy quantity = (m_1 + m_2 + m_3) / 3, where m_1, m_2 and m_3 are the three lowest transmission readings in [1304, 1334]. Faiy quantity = 18.6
